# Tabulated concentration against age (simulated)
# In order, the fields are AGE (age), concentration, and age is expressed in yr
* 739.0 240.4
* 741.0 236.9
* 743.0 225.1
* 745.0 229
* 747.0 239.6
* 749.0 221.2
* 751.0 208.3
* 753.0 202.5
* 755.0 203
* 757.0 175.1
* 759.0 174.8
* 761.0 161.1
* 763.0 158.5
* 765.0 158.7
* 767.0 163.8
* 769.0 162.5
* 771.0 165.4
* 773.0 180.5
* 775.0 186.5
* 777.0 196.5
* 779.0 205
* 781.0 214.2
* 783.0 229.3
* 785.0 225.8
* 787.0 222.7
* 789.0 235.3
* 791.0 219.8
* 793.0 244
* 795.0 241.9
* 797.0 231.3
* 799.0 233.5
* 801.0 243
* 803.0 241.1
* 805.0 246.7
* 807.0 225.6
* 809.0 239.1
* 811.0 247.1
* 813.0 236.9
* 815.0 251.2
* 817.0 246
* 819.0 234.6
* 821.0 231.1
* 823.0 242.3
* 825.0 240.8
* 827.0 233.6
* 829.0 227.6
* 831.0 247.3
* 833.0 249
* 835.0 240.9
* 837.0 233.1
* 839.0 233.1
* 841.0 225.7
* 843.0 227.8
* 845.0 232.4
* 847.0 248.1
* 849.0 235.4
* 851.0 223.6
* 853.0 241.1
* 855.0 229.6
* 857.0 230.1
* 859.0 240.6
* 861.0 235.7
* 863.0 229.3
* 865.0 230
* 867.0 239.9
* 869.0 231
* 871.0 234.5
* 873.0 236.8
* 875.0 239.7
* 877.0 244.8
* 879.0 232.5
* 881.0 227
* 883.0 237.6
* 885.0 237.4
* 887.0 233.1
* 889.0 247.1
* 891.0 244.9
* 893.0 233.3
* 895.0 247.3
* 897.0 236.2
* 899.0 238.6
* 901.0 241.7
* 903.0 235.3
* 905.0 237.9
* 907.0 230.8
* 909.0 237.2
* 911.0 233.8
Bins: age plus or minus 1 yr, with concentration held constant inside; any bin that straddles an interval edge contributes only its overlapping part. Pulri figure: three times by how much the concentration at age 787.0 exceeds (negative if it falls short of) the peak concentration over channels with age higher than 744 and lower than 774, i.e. -51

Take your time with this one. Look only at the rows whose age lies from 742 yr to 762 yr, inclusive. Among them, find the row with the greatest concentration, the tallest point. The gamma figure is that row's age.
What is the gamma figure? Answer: 747.0 yr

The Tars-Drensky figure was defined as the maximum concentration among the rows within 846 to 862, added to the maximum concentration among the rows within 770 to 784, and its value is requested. 477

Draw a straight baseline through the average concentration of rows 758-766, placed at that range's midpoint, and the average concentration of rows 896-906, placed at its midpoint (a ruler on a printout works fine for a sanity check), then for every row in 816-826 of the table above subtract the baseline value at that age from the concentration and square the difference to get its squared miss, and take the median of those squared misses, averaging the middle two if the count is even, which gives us 1908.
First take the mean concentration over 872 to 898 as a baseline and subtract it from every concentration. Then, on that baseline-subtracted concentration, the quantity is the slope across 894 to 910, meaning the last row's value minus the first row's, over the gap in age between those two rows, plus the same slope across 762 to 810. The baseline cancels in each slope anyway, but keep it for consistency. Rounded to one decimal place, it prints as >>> 1.0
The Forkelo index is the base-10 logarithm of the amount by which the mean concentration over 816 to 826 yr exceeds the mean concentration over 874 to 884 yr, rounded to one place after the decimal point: 0.4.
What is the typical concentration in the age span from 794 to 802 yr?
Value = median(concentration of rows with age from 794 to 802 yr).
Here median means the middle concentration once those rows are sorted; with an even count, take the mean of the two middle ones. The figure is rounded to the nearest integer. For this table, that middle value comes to 238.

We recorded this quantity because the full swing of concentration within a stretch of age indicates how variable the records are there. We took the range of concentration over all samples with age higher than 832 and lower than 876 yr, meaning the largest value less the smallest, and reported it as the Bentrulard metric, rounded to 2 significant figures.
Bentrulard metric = 25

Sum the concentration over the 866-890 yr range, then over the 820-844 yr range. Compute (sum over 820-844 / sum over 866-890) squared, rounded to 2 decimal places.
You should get 0.99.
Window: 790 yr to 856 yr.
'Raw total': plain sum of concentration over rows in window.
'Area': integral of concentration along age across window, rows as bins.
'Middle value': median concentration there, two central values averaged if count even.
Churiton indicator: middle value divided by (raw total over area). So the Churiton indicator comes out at 474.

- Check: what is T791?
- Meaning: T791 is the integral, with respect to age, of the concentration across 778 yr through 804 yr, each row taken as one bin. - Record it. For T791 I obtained 5974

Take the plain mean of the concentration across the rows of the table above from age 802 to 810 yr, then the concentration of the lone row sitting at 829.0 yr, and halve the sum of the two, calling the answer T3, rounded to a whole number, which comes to 233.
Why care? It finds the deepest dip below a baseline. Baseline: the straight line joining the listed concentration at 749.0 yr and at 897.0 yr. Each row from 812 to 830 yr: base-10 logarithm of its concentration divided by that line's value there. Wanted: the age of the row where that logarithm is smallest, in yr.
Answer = 829.0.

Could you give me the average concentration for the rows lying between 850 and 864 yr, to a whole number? 233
